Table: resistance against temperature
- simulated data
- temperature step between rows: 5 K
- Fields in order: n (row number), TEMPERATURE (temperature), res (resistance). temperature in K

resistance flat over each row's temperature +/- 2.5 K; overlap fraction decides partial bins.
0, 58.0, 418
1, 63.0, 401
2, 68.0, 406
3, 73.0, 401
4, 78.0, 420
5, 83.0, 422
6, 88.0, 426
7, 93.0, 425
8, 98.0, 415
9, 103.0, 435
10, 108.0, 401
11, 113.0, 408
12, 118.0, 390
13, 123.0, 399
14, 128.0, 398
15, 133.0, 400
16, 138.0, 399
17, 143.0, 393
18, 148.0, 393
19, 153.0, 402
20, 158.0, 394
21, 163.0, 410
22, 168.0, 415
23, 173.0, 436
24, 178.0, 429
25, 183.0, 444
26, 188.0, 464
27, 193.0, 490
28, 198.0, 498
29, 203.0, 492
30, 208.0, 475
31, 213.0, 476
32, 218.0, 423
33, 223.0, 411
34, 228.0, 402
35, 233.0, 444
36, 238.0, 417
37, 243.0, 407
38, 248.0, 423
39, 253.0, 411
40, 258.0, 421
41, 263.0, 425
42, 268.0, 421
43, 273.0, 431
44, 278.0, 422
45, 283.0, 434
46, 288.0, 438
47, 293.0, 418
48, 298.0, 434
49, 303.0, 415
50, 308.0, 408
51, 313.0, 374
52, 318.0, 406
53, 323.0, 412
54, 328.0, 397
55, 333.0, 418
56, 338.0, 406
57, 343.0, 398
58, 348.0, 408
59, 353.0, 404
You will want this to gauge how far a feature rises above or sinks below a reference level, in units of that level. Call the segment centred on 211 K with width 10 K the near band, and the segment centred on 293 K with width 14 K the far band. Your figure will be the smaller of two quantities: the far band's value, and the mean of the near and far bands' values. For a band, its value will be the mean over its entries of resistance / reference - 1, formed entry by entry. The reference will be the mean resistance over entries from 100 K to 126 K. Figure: 0.06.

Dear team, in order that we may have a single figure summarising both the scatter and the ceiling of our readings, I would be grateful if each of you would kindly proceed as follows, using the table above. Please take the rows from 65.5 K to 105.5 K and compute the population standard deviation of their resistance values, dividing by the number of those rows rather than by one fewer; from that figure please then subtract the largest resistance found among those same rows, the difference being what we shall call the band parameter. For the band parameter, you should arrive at -425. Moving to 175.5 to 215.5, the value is -475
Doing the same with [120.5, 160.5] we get -399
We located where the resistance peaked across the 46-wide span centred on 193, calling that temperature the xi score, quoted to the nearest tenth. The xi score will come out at 198.0 K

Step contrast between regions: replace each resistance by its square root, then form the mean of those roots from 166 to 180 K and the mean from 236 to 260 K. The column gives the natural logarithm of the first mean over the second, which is 0.013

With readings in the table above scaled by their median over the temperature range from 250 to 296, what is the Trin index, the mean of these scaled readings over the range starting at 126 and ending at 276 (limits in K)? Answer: 1.01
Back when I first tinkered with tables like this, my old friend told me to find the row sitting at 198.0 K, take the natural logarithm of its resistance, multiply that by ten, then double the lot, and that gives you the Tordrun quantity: 124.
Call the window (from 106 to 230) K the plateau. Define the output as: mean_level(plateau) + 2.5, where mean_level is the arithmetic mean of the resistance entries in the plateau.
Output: 428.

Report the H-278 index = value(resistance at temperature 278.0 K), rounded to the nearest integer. 422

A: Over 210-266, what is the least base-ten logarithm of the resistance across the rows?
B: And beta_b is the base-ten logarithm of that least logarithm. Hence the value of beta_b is 0.416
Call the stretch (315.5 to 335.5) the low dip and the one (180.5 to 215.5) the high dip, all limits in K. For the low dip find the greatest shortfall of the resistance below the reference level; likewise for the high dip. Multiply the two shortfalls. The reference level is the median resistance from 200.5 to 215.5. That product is 2528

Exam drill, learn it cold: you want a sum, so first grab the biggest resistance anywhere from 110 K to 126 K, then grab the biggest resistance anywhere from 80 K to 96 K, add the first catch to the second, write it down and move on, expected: 834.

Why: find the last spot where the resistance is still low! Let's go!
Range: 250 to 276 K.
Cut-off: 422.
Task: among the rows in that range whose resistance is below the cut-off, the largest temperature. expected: 268.0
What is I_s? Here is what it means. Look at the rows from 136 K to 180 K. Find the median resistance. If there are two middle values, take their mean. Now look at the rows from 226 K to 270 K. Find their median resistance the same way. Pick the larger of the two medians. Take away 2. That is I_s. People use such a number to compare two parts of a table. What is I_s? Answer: 419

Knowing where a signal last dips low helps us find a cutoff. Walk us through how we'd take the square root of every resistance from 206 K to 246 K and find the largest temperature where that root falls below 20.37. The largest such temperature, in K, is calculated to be 243.0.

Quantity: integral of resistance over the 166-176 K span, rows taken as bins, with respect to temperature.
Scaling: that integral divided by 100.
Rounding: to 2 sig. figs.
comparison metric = 43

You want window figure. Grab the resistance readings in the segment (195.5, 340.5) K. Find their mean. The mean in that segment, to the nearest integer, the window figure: 426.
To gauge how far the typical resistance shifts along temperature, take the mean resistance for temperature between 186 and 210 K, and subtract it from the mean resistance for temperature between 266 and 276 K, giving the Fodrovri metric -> -58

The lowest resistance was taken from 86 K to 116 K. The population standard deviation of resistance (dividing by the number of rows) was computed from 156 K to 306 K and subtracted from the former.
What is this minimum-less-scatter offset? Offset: 374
